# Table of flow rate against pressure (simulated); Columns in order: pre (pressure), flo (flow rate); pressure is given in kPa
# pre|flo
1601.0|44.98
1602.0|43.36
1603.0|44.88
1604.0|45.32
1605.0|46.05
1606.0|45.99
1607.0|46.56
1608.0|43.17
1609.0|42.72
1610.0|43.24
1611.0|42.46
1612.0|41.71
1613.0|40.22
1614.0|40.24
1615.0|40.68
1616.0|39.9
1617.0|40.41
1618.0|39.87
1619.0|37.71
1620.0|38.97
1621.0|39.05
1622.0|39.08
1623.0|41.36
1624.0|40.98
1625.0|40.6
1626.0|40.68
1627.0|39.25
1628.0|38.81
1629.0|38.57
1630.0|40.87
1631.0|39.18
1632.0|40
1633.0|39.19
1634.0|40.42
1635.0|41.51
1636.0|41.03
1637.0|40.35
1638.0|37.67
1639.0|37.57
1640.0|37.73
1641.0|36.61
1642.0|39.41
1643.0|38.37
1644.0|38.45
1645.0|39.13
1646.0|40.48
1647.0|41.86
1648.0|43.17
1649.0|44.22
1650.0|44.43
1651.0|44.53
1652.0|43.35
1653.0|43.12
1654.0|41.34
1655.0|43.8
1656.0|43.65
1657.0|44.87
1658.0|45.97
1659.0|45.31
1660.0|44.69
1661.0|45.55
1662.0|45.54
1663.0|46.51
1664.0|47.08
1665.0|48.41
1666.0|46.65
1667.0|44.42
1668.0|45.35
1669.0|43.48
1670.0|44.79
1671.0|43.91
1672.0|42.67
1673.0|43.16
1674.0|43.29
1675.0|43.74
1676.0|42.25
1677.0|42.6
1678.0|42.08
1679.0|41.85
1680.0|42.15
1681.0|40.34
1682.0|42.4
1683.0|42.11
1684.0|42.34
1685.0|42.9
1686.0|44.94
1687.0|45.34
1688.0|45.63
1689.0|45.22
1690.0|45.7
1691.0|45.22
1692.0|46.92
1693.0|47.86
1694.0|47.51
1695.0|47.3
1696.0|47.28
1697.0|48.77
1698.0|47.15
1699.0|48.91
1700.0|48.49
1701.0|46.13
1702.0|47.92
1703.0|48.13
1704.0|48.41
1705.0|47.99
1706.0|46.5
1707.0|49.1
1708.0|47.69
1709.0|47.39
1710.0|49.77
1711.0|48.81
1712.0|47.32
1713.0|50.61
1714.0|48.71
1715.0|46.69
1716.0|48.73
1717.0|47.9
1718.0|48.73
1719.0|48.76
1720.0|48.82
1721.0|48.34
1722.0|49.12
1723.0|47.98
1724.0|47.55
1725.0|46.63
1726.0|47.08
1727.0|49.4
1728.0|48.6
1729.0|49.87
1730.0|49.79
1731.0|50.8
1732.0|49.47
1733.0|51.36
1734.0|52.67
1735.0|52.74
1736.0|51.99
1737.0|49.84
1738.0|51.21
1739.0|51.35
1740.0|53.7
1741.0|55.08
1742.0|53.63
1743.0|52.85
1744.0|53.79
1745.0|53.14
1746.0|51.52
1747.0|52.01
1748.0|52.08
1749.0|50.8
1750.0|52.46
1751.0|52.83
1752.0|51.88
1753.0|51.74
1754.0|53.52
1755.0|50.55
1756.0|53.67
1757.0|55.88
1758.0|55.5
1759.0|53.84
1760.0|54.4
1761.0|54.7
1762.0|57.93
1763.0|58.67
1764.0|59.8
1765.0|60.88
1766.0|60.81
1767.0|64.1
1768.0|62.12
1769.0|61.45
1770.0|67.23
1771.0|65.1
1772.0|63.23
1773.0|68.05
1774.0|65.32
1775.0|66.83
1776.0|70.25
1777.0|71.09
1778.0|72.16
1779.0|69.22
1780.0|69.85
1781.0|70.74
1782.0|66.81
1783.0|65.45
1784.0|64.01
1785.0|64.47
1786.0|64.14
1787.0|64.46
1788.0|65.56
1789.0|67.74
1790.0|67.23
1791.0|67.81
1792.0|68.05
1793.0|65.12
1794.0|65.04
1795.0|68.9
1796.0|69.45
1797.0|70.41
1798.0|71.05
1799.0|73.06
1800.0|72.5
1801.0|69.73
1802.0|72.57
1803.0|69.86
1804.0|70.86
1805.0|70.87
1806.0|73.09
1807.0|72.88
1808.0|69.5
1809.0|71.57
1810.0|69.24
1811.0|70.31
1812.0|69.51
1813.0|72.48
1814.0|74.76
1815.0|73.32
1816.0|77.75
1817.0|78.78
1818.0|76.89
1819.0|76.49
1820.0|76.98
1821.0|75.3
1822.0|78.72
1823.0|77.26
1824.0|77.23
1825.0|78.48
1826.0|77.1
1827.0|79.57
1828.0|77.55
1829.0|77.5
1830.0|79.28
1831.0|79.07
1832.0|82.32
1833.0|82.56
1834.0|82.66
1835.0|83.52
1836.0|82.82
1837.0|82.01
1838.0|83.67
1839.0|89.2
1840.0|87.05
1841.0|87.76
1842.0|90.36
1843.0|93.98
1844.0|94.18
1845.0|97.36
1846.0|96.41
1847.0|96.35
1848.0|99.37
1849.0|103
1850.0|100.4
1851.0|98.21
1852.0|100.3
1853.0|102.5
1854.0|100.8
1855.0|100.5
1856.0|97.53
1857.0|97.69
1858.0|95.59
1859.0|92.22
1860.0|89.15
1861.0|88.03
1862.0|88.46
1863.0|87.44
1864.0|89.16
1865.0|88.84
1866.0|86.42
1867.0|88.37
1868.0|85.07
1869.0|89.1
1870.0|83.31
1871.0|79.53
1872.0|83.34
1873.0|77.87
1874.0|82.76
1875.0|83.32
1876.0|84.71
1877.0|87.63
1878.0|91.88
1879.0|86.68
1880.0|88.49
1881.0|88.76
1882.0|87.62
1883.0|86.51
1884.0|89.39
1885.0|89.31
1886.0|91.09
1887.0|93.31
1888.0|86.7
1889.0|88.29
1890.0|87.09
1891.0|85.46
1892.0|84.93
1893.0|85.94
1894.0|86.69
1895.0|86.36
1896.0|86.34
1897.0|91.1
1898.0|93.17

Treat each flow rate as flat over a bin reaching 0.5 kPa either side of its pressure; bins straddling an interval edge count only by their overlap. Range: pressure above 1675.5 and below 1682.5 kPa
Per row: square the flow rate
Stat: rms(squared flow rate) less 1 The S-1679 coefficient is 1760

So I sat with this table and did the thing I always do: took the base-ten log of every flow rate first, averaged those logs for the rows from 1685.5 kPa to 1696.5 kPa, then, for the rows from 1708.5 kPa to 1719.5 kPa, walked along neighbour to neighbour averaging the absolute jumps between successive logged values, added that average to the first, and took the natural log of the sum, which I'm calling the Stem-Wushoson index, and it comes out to 0.52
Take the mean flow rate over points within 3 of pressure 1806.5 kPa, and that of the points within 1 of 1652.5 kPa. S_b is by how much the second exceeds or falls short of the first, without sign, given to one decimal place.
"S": 28.2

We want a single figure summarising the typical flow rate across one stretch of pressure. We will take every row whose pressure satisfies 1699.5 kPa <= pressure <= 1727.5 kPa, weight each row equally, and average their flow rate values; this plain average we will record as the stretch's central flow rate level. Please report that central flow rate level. 48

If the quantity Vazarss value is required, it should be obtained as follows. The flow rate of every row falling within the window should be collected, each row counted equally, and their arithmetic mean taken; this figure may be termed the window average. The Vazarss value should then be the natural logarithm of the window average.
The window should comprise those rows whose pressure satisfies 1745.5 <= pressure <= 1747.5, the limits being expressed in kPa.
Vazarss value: 3.95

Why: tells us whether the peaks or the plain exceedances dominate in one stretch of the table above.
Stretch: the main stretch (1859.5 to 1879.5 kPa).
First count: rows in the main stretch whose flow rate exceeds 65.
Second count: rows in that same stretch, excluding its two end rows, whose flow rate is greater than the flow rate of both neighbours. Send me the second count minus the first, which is -14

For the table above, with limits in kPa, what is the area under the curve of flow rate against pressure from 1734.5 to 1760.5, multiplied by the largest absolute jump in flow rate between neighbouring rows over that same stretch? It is 4281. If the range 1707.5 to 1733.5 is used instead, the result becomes 4165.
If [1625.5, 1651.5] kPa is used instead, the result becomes 2922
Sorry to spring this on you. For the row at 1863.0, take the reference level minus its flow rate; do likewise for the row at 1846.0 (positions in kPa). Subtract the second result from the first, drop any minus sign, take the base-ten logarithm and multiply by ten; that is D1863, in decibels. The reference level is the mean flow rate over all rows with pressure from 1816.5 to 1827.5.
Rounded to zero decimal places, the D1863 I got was 10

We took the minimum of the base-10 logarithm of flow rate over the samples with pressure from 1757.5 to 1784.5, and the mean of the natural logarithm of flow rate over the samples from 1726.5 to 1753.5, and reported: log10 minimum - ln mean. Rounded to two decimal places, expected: -2.21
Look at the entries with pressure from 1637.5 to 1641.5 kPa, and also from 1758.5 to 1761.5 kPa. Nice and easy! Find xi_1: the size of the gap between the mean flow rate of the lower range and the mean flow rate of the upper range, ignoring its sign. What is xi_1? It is 17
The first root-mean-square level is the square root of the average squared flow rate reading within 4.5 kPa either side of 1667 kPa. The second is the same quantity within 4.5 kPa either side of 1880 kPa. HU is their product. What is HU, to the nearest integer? 4016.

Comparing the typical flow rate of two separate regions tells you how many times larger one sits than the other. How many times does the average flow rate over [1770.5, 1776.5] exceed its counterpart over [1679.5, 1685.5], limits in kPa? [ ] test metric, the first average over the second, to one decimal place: 1.6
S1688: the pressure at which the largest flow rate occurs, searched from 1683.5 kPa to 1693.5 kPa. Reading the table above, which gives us 1693.0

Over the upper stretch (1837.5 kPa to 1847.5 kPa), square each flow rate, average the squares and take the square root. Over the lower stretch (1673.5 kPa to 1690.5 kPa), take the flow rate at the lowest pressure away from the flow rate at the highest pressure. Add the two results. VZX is 94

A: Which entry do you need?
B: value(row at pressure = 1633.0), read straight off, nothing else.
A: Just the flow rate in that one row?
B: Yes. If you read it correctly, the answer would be 39.19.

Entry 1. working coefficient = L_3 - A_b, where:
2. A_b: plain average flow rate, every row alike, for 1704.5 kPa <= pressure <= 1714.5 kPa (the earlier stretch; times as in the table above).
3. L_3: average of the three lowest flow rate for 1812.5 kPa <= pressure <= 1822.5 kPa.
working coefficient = 25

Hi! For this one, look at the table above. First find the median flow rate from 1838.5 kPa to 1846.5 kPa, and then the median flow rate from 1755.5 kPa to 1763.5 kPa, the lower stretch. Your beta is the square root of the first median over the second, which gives 1.29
